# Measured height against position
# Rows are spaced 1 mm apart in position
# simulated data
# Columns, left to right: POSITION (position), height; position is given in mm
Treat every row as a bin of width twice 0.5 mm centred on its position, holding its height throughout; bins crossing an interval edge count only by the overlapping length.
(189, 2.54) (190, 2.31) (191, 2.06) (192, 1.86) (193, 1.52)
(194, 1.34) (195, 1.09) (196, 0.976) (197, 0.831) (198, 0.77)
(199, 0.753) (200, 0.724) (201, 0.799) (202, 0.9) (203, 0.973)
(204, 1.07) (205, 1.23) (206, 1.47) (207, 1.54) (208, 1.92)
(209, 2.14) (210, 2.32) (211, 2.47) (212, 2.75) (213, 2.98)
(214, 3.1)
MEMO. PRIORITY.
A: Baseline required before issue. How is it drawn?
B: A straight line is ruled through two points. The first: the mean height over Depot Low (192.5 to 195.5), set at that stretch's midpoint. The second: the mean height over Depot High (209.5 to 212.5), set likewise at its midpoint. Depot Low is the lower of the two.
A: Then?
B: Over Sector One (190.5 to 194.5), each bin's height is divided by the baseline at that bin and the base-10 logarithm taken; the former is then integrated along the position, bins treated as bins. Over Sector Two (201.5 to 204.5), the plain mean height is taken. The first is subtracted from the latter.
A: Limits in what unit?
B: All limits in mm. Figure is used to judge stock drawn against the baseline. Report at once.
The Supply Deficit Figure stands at 0.4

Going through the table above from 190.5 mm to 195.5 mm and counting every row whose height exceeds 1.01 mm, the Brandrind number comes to 5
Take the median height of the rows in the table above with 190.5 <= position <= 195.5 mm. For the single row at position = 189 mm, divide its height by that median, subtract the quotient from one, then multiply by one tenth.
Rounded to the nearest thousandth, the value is -0.067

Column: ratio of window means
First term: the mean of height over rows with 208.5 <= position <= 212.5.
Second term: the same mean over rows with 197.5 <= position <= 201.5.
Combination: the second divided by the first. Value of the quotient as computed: 0.31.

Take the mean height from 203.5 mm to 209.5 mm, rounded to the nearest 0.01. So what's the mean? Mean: 1.56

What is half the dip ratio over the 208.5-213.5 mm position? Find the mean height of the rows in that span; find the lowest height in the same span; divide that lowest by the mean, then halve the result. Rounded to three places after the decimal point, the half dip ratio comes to 0.423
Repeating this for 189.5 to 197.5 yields 0.277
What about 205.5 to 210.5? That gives 0.391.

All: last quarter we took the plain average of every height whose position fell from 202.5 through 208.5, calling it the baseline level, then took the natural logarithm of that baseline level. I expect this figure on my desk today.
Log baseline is 0.31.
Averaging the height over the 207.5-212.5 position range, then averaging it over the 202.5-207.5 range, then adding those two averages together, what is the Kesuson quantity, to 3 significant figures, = 3.58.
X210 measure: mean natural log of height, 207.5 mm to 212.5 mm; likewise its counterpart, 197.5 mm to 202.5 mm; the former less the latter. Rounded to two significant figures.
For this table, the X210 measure 1.1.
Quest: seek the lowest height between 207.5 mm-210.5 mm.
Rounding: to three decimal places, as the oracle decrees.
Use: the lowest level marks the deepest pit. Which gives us 1.920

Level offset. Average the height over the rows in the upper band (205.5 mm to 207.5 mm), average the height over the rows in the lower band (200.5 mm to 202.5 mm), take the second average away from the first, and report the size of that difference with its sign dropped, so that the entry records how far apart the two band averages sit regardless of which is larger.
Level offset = 0.66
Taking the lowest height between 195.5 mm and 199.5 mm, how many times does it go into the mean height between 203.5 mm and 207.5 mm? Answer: 1.76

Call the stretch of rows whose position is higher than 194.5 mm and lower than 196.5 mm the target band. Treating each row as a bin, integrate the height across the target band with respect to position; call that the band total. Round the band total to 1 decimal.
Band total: 2.1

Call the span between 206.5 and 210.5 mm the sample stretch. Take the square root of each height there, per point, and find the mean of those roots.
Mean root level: 1.4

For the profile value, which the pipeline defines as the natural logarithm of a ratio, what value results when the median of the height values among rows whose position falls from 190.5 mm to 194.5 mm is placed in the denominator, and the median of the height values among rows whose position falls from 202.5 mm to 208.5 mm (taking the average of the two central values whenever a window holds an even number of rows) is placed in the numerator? -0.2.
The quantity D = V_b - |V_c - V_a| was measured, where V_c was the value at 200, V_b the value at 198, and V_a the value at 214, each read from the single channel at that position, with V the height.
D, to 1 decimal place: -1.6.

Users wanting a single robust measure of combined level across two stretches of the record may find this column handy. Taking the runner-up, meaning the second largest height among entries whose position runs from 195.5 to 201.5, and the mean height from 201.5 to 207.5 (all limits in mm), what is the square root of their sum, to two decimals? 1.42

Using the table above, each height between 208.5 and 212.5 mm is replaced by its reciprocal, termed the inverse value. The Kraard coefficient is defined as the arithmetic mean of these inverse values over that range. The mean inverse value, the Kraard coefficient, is 0.4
